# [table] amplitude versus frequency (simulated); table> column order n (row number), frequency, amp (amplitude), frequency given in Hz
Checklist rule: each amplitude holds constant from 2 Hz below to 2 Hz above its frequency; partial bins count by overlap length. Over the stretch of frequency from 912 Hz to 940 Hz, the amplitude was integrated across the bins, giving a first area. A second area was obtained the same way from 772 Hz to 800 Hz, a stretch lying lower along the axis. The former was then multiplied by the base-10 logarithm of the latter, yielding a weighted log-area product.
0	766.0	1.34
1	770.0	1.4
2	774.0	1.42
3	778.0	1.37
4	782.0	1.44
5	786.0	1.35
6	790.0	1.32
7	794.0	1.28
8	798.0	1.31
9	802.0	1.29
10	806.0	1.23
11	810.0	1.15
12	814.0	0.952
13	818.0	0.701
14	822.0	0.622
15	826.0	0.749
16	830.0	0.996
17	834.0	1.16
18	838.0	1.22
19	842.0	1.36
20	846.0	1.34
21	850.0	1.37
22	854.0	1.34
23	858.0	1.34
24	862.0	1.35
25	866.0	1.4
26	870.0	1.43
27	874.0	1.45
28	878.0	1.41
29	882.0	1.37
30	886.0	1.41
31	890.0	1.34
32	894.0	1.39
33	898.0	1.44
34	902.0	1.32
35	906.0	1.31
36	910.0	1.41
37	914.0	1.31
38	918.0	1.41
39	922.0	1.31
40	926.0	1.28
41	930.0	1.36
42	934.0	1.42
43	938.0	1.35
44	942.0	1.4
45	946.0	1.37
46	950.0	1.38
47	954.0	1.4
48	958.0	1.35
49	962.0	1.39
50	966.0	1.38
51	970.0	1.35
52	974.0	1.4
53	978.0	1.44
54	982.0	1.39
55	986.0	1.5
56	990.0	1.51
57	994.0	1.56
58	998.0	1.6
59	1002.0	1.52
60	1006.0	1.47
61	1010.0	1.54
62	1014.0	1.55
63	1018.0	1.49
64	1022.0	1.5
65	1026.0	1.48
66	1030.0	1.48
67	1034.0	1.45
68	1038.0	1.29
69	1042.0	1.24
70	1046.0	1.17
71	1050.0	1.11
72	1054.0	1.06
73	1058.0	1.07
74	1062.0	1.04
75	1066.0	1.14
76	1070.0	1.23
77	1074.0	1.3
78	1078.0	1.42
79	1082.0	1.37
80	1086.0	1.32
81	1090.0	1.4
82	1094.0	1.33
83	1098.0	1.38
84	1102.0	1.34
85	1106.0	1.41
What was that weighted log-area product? 59.6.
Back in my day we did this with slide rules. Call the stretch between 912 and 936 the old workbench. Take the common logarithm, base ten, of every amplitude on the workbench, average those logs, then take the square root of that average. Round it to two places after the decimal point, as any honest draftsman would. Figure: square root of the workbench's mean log 0.36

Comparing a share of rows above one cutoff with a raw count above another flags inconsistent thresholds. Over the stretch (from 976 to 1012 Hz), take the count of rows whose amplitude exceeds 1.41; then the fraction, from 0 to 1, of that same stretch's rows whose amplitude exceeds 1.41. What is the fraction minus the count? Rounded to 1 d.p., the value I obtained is -7.1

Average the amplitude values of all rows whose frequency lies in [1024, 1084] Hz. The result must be 1.26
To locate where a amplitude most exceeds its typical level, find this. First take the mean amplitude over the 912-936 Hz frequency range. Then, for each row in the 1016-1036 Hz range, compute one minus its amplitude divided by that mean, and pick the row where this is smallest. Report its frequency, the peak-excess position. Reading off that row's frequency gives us 1022.0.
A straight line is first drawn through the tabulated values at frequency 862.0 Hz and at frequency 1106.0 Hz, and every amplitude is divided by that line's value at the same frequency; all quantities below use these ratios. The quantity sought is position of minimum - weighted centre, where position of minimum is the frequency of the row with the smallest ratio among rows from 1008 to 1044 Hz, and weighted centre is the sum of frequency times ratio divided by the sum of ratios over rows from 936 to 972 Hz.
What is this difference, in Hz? 88.0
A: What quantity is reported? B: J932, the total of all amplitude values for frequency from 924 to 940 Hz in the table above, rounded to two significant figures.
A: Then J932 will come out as 5.4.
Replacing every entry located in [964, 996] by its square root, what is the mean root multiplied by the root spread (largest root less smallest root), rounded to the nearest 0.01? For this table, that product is 0.10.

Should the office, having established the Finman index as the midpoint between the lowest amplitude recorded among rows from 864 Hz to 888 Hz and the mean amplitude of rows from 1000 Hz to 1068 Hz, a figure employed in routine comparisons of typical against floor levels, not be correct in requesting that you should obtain 1.35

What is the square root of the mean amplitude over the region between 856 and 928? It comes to 1.17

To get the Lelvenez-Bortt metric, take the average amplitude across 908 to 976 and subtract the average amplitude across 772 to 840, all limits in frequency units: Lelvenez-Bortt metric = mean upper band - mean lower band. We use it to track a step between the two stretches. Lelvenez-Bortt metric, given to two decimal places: 0.22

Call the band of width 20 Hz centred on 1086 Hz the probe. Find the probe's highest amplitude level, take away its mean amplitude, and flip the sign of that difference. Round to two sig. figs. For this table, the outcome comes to -0.052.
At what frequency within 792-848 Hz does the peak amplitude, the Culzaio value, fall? 842.0 Hz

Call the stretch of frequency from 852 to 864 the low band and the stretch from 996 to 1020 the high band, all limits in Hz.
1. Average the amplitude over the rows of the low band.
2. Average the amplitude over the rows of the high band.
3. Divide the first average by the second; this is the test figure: 0.88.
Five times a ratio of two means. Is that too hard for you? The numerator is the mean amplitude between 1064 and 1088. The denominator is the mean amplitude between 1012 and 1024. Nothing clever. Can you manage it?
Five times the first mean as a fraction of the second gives 4.28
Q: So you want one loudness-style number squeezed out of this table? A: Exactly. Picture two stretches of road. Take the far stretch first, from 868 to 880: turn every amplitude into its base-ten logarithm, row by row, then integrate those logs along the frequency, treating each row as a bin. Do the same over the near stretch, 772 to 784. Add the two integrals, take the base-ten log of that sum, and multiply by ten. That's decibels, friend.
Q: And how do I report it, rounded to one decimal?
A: 5.6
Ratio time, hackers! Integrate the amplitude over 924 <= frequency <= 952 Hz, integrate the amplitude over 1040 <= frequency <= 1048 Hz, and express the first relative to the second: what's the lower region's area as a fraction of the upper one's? 4.0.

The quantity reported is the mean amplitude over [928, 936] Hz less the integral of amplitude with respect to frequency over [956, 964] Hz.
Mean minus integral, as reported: -9.57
